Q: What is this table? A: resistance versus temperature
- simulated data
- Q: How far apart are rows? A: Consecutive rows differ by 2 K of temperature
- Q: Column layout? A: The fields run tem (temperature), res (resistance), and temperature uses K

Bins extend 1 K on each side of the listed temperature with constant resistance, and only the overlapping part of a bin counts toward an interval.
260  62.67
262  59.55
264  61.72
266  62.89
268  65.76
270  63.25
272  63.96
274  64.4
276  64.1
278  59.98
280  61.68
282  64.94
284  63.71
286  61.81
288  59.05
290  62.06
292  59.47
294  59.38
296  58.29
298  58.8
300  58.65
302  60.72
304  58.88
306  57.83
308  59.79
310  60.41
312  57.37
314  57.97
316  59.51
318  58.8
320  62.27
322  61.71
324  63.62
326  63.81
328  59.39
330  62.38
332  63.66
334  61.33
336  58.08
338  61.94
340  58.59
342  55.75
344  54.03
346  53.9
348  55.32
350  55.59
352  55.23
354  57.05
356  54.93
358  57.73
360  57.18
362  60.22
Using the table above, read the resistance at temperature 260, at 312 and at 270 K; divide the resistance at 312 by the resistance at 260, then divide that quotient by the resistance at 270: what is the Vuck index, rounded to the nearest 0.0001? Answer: 0.0145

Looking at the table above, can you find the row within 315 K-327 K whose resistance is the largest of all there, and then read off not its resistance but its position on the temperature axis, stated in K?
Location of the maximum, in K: 326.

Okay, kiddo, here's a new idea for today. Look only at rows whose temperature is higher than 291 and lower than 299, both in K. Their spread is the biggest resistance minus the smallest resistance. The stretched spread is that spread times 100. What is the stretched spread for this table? 118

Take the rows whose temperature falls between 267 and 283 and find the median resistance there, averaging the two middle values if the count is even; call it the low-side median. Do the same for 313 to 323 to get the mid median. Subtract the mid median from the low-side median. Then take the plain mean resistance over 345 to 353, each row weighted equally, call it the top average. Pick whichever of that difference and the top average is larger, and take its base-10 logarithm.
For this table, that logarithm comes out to 1.74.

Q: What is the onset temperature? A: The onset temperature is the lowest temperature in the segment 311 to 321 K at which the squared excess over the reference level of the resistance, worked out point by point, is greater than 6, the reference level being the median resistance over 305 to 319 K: 320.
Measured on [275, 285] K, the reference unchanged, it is 276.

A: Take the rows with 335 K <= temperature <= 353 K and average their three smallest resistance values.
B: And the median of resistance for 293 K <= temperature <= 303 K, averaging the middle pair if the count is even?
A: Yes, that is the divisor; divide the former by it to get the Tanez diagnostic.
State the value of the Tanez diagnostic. 0.92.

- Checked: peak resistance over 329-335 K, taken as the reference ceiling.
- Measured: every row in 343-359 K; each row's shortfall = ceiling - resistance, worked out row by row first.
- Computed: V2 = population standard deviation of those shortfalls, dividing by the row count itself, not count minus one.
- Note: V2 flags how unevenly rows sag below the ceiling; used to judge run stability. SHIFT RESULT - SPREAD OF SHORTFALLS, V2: 1.3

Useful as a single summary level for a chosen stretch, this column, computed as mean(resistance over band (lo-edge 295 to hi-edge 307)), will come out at 58.9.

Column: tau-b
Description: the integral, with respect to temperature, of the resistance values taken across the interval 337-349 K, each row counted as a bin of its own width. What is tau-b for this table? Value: 679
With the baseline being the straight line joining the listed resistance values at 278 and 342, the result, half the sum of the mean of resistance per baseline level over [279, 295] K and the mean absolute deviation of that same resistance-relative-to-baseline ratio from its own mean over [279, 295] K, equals 0.53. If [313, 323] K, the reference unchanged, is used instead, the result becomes 0.54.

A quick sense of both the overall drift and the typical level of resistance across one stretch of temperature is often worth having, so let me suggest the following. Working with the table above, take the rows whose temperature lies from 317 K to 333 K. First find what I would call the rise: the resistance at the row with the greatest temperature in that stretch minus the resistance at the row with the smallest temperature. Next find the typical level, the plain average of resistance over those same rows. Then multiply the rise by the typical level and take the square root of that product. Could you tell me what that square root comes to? 17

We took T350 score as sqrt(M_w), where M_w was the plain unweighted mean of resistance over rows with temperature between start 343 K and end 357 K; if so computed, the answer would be 7.43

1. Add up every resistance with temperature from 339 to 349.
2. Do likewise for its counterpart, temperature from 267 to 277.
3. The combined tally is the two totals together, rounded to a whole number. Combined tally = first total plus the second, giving 599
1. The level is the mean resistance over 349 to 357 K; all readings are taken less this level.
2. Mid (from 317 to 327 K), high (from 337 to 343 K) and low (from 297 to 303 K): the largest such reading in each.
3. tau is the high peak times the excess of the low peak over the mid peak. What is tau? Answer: -19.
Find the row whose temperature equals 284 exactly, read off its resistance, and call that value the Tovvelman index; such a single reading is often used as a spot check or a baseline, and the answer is 63.71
